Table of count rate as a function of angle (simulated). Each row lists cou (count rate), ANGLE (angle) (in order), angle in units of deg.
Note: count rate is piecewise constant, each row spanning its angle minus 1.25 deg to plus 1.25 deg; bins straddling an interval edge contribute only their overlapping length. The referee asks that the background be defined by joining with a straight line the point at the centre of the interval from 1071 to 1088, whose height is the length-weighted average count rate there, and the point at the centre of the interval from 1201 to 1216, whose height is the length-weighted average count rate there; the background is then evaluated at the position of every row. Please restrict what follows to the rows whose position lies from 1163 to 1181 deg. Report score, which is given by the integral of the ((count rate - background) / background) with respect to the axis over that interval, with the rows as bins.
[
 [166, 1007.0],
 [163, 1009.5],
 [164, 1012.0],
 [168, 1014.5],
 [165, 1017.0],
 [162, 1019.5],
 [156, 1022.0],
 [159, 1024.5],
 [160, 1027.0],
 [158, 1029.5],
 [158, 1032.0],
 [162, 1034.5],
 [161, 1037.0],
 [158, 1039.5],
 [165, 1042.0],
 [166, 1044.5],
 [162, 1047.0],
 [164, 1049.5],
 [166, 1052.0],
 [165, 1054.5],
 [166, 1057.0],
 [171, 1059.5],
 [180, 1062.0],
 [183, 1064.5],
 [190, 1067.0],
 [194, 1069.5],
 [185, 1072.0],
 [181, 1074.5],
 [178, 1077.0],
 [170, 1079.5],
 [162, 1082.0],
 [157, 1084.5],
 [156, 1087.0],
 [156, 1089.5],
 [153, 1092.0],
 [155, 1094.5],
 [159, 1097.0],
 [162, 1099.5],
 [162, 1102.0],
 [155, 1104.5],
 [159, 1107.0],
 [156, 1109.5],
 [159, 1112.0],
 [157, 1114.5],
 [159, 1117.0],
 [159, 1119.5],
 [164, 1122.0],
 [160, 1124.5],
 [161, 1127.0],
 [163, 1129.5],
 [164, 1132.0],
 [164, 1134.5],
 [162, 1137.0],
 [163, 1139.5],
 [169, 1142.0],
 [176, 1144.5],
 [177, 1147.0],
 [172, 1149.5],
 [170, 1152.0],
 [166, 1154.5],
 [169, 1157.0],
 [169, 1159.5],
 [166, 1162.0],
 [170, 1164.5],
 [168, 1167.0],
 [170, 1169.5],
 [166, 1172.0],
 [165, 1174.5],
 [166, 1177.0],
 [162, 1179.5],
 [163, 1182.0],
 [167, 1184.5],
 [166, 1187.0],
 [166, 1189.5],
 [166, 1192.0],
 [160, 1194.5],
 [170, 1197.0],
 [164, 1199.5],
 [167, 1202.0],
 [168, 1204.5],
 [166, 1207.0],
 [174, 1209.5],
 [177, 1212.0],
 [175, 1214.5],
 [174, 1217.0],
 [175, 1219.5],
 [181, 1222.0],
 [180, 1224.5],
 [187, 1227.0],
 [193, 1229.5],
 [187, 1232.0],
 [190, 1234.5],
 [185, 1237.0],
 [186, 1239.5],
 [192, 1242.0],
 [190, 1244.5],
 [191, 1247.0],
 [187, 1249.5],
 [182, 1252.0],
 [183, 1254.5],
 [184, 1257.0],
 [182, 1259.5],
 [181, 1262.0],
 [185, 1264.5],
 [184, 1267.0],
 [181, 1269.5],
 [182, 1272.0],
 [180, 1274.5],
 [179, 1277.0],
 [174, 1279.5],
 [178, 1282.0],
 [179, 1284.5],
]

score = -0.4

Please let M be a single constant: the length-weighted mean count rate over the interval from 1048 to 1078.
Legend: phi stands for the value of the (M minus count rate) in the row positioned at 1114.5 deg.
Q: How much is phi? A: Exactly 20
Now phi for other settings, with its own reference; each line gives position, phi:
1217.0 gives 3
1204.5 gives 9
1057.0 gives 11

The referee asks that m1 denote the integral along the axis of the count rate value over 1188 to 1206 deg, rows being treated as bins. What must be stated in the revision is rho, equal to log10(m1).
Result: 3.48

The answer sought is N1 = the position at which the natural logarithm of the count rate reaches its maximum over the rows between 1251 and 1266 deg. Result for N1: 1264.5 deg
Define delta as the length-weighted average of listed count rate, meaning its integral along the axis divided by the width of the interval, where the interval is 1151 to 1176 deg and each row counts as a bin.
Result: 168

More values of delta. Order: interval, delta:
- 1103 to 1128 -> 159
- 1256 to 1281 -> 181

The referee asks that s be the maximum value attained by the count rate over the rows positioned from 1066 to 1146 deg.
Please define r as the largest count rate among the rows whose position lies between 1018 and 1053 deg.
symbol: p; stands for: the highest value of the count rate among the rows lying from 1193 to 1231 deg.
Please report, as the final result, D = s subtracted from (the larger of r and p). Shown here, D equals -1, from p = 193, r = 166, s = 194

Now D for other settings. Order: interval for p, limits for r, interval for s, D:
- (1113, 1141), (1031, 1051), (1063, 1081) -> -28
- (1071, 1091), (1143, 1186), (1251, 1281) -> 0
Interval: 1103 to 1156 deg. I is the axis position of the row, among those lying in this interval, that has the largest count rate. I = 1147.0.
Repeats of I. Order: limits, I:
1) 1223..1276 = 1229.5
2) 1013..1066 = 1064.5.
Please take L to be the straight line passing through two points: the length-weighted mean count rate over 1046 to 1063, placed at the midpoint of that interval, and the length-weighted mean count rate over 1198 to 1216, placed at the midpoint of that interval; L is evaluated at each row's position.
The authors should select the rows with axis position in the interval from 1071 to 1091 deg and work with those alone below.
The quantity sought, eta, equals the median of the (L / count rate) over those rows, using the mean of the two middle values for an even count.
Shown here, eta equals 1.01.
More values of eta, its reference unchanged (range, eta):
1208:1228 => 0.97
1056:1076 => 0.92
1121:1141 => 1.04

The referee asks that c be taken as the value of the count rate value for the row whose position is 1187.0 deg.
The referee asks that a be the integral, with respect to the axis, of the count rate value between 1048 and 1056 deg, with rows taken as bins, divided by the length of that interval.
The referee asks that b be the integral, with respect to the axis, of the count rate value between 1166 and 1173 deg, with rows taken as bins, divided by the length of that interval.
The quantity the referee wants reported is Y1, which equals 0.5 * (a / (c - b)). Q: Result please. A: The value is -39.8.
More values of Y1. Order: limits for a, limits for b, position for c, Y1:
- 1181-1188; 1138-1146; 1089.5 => -6.2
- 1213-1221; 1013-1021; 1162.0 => 66.6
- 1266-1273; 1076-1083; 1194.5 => -9.1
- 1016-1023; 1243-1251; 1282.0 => -7.2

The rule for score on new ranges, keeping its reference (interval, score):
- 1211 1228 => 0.7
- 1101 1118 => -1.2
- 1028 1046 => -0.9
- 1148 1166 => -0.2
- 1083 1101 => -1.4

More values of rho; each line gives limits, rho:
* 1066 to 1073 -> 3.12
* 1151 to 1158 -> 3.07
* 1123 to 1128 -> 2.90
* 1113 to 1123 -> 3.20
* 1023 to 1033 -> 3.20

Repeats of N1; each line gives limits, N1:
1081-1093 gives 1082.0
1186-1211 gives 1209.5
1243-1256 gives 1247.0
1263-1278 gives 1264.5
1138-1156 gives 1147.0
